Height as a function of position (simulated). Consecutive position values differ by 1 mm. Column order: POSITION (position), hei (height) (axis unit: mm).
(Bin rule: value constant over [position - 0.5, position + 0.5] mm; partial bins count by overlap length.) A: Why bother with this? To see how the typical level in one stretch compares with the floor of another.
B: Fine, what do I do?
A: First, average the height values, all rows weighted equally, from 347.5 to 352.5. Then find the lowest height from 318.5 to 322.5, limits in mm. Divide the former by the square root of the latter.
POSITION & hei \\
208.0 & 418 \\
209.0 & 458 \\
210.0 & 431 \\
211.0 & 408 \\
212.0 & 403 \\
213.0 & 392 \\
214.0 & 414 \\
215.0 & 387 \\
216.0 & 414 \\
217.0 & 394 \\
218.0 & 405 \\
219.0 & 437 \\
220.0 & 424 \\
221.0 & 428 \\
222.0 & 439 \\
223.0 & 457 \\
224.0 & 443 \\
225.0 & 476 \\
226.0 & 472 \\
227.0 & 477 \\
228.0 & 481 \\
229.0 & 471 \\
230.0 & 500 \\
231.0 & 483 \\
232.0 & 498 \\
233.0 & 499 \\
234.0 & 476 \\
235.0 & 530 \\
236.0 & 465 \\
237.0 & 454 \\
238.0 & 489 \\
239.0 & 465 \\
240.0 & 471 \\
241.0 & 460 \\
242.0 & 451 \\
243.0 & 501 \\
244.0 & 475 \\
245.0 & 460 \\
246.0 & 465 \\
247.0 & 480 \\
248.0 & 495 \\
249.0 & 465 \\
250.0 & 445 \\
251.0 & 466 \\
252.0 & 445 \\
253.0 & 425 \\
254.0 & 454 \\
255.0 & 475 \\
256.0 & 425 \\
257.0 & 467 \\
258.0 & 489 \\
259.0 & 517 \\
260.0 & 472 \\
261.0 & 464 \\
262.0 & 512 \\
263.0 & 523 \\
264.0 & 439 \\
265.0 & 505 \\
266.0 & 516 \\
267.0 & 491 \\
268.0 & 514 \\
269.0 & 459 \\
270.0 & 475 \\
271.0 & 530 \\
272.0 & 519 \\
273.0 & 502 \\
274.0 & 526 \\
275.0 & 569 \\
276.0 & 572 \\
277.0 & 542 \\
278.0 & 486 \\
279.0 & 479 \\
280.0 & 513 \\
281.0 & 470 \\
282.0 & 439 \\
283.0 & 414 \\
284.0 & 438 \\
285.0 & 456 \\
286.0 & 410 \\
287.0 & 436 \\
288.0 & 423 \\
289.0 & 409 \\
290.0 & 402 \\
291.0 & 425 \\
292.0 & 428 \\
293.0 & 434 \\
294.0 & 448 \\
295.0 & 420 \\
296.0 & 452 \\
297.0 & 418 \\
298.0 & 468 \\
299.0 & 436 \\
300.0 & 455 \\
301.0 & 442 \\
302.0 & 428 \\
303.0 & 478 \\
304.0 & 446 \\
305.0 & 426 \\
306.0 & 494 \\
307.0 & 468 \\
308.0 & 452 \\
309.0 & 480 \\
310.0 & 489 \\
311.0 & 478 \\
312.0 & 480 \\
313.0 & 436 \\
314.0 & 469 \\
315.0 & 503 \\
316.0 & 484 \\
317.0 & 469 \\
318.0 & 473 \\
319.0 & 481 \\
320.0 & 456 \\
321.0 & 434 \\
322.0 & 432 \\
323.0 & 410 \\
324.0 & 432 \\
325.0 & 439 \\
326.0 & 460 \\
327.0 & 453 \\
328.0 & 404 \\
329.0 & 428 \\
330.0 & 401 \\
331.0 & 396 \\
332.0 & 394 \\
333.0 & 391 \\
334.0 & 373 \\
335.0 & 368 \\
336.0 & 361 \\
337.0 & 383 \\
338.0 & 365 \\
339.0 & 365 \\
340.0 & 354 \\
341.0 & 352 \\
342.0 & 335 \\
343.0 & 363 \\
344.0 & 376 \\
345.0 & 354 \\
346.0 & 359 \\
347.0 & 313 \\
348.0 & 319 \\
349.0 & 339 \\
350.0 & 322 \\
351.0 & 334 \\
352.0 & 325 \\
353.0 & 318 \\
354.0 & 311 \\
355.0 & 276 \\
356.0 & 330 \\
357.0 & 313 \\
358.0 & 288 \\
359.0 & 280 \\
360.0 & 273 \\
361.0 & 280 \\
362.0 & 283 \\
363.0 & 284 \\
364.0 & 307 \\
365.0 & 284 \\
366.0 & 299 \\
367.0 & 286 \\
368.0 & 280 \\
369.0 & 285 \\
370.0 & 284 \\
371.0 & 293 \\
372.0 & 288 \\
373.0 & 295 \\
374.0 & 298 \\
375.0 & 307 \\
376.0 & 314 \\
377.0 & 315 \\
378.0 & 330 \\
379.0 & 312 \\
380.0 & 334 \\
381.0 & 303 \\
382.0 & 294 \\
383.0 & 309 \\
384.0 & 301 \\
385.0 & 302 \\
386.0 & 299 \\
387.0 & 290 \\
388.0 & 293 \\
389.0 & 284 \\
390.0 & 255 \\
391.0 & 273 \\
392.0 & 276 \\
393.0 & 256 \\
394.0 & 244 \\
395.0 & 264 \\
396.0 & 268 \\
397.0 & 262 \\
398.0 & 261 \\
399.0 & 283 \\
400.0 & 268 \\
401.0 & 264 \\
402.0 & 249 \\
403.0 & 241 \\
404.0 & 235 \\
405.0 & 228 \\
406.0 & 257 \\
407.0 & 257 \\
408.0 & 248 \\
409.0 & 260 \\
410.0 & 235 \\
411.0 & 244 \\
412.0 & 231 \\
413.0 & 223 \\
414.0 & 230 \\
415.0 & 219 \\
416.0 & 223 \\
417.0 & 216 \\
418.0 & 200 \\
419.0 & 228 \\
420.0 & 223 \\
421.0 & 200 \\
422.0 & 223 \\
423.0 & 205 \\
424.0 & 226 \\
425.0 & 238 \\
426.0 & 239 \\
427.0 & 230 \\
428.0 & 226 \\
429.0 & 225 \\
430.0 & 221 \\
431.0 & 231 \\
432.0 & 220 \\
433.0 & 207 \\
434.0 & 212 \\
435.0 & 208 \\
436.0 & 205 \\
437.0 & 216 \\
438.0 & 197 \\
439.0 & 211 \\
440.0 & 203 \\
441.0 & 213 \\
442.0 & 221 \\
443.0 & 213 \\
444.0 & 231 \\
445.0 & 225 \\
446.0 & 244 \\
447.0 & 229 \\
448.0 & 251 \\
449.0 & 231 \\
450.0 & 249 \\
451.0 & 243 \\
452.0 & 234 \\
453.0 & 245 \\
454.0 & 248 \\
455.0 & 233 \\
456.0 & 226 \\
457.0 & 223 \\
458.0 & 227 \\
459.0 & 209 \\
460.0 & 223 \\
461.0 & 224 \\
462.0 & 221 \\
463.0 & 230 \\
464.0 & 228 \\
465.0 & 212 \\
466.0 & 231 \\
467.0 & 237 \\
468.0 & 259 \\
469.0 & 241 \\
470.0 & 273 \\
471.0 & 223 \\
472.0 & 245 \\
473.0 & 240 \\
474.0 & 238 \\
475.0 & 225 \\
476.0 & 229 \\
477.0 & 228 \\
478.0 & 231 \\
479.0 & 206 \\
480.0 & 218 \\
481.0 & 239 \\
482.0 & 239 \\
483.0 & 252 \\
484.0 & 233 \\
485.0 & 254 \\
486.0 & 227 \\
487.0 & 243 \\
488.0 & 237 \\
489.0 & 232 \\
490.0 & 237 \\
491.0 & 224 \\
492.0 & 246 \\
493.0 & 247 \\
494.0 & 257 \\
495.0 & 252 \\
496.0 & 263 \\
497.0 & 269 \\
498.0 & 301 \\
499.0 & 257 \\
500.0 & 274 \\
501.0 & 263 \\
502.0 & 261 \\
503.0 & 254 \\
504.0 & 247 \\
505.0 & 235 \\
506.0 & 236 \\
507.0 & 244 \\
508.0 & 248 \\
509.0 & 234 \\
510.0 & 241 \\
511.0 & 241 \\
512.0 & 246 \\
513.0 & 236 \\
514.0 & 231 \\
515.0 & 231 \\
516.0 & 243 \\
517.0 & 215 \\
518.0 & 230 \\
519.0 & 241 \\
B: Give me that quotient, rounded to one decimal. 15.8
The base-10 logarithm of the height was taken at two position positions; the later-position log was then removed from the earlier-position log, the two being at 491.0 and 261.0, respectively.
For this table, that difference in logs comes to 0.32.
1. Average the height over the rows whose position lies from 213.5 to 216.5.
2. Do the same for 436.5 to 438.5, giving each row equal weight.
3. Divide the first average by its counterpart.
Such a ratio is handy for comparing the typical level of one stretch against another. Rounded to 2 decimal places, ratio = 1.96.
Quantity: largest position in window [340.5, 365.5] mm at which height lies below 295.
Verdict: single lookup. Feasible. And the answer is 365.0 mm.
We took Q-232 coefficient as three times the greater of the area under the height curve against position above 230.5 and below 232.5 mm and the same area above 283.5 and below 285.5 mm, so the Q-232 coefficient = 2943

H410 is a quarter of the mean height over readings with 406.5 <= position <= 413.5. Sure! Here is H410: 61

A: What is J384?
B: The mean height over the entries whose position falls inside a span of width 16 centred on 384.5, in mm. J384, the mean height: 298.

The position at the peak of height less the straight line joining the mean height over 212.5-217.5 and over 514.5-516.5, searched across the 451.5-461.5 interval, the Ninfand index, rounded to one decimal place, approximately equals 454.0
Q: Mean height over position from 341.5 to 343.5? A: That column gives 349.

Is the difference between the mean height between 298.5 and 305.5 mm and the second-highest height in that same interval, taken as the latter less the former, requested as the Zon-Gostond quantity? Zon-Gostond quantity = 11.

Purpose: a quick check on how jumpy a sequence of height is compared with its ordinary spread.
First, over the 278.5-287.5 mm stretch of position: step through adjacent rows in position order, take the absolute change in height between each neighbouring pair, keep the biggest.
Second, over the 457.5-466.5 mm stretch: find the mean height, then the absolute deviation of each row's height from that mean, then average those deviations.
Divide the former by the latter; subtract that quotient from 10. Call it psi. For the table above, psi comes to 2.1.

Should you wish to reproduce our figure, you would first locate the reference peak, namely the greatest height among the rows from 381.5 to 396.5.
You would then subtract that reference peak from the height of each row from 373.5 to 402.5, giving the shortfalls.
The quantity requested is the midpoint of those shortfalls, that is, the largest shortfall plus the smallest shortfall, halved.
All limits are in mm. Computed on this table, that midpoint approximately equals -20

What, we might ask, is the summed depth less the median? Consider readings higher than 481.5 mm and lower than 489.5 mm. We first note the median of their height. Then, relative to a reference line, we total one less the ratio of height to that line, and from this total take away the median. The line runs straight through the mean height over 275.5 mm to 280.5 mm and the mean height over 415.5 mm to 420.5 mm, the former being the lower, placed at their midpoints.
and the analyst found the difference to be -256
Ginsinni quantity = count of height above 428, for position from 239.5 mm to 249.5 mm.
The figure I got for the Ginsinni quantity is 10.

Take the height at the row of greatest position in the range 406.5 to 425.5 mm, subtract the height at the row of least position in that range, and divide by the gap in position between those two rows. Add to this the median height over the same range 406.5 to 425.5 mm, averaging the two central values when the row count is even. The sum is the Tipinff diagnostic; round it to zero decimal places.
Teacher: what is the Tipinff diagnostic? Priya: 225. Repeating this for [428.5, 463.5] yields 224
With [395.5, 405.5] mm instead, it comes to 257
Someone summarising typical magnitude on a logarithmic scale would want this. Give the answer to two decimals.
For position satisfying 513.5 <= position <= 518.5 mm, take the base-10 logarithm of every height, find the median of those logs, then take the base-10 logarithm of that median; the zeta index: 0.37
